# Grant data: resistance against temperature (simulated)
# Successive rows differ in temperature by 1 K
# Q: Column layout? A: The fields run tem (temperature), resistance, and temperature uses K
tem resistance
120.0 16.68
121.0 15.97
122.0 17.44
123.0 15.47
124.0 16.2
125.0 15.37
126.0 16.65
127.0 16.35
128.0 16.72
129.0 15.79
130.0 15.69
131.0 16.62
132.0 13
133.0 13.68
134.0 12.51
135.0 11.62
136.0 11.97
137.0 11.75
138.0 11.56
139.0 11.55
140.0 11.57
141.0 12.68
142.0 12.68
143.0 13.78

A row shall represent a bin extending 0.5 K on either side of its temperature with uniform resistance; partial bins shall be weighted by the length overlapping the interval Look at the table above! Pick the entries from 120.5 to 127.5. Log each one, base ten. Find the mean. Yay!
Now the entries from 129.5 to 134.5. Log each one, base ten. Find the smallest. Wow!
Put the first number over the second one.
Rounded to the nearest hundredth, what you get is 1.10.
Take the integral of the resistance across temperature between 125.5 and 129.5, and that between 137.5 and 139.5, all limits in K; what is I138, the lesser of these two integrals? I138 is 23.1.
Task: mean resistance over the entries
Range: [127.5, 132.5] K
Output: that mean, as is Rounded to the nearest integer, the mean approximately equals 16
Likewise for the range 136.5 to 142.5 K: 12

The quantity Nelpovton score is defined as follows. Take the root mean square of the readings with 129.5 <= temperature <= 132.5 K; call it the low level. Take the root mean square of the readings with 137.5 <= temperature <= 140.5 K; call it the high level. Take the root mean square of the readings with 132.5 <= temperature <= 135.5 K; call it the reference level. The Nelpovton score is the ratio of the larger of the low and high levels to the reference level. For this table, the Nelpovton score 1.20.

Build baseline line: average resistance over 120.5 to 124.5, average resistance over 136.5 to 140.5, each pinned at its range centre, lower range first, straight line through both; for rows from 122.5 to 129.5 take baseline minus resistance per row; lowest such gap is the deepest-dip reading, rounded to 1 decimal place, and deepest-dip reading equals -2.1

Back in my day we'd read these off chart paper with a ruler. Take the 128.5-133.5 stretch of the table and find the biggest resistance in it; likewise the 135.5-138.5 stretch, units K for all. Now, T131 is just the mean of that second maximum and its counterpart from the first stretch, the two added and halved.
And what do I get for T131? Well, 14.3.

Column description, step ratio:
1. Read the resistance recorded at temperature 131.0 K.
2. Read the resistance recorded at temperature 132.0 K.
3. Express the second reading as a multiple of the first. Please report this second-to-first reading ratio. 0.78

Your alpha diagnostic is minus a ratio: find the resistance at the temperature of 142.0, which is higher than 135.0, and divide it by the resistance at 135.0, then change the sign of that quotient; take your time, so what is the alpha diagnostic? -1.1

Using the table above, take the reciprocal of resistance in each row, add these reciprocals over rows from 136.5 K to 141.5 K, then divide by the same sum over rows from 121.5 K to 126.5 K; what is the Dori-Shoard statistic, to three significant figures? 1.37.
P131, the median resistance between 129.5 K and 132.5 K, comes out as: 15.7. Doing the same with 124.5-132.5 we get 16.1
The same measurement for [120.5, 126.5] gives 16.1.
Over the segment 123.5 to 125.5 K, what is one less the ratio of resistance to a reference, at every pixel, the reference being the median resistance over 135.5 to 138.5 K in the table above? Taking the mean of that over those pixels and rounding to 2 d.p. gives -0.34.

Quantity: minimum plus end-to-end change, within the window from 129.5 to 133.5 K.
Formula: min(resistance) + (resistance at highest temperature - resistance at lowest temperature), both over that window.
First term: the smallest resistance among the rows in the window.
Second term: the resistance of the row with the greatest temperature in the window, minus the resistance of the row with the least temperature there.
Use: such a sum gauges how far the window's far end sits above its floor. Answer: 11.0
